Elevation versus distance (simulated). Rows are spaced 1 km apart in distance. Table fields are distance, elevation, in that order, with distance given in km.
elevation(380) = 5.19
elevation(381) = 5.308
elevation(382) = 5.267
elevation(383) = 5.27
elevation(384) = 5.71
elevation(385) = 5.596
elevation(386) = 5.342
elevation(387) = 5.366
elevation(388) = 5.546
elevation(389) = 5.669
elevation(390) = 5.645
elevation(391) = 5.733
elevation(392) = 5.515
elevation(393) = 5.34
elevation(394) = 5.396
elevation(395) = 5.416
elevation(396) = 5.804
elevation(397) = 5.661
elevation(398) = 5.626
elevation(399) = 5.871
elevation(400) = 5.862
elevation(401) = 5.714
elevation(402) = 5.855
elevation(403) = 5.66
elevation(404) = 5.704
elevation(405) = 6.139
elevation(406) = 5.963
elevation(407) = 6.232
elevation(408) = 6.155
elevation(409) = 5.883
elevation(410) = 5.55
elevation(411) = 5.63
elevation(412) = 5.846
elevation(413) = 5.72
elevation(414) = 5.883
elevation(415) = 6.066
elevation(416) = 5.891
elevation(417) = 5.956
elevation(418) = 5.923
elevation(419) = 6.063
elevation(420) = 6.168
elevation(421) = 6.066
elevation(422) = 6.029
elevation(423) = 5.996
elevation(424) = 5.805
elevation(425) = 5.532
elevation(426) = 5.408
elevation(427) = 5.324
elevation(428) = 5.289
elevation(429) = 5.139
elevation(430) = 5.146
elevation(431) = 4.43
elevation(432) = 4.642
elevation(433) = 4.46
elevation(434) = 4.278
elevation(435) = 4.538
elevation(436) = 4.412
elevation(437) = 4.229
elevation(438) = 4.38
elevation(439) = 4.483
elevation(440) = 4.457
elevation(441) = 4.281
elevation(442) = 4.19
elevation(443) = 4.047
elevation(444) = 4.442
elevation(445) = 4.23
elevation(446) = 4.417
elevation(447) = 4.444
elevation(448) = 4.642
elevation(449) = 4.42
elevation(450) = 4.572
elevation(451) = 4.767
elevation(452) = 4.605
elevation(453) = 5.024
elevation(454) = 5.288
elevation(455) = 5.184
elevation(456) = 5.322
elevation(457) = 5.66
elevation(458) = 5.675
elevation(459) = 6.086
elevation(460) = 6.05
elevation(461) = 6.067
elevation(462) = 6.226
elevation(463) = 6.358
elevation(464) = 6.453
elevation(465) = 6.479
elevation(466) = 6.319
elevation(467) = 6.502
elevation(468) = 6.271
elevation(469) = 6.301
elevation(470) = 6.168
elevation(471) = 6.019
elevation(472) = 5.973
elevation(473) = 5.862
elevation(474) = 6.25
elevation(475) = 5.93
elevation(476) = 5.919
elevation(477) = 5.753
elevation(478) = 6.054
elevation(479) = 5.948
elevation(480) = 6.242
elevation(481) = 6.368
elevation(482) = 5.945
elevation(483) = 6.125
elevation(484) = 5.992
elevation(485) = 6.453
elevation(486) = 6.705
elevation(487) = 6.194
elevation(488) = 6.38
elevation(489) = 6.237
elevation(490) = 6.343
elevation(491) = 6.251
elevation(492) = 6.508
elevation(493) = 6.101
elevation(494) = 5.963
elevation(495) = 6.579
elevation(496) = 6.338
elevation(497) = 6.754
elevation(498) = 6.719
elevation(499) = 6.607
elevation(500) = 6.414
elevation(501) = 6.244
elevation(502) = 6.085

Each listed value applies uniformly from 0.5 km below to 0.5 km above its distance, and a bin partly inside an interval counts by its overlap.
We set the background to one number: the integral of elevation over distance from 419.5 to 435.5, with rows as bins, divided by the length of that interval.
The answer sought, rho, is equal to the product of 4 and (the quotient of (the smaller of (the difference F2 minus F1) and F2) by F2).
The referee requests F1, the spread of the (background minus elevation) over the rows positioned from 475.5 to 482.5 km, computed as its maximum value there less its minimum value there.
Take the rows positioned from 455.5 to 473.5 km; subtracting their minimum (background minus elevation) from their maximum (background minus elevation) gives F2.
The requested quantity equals 1.9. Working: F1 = 0.6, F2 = 1.18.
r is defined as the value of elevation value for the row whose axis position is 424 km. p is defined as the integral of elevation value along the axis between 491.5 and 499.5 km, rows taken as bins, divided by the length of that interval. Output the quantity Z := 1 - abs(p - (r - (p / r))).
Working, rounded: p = 6.4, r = 5.805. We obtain -0.75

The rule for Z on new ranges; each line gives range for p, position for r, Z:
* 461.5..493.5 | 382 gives -1.12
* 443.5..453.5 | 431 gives -0.15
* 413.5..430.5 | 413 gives -0.03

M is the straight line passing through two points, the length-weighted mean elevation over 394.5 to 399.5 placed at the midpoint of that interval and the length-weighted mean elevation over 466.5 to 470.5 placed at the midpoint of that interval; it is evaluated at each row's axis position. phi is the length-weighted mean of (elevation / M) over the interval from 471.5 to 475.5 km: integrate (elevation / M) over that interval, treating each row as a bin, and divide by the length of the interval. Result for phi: 0.94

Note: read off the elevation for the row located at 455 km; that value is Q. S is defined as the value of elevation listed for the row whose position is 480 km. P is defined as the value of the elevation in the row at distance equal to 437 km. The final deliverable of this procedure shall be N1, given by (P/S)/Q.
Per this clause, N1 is 0.13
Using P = 4.229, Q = 5.184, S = 6.242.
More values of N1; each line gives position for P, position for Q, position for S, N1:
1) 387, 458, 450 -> 0.21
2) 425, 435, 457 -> 0.22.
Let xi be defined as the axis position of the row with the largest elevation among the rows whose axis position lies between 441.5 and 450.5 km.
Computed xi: 448 km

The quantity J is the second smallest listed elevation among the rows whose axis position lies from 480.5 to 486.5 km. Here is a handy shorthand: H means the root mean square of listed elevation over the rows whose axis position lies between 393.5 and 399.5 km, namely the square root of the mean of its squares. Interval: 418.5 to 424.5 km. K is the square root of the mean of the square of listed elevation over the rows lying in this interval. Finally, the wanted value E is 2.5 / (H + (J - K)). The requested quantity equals 0.45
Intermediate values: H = 5.6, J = 5.992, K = 6.0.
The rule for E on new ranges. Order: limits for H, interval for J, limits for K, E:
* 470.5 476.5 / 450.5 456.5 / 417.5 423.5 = 0.53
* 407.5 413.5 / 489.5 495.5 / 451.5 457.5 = 0.37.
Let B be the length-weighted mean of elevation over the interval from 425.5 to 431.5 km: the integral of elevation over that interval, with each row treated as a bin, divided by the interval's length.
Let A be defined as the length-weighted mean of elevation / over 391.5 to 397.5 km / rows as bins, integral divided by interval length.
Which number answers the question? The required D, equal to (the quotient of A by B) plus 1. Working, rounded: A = 5.5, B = 5.1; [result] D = 2.08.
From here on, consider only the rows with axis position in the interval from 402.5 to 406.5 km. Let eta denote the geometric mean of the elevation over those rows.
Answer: 5.86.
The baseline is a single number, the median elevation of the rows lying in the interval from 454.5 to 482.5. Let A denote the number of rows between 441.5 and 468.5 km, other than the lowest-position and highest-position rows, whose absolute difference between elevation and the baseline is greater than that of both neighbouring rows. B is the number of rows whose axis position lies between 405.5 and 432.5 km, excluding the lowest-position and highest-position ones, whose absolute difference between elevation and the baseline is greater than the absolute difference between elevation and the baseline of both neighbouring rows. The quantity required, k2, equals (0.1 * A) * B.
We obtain 5.6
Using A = 7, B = 8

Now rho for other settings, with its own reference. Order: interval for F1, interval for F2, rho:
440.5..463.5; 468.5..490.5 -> -5.7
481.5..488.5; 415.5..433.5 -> 2.3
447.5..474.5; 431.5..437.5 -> -16.2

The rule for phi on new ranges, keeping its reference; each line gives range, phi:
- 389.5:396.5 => 0.98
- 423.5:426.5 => 0.94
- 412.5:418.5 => 1.01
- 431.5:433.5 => 0.76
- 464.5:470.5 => 1.01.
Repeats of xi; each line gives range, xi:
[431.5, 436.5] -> 432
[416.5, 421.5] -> 420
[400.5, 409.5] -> 407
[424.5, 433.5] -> 425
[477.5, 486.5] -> 486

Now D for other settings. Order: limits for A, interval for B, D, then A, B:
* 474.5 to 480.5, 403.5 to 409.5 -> 1.99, 6.0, 6.0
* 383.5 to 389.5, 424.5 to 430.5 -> 2.04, 5.5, 5.3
